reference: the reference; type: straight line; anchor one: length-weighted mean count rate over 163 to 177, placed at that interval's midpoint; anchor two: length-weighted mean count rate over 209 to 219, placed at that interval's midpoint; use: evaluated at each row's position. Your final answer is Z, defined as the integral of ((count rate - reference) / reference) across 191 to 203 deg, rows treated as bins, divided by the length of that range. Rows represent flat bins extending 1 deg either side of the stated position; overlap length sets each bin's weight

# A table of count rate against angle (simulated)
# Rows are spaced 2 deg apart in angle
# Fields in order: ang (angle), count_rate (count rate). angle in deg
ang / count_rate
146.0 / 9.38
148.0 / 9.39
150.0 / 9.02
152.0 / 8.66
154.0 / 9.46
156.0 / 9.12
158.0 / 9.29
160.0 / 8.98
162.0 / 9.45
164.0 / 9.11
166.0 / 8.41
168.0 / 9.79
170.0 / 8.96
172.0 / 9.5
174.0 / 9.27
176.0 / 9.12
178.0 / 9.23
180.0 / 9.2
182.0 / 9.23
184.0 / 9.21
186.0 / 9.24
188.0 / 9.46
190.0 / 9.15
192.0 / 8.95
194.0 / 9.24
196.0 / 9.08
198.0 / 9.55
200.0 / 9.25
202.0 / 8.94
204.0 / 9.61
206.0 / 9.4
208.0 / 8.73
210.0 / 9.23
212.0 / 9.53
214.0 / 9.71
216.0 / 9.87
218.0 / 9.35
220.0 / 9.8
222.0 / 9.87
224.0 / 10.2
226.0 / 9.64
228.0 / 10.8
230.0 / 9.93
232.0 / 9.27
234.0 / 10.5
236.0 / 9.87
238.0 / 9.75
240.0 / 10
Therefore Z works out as -0.024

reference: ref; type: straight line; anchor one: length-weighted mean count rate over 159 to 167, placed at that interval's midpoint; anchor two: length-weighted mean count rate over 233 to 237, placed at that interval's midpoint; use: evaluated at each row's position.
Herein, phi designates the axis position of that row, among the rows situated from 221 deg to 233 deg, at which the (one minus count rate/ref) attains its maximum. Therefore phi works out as 232.0 deg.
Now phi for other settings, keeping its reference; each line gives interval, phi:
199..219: 208.0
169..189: 170.0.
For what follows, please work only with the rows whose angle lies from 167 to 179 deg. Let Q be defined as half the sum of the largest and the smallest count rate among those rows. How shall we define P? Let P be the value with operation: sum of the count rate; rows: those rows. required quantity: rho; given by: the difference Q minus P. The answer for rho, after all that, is -46.5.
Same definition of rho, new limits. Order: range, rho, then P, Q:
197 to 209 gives -46.3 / 55.5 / 9.2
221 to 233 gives -49.7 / 59.7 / 10.0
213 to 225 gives -49.0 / 58.8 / 9.8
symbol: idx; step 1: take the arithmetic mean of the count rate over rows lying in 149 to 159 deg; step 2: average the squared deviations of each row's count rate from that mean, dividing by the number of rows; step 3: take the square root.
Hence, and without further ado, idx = 0.27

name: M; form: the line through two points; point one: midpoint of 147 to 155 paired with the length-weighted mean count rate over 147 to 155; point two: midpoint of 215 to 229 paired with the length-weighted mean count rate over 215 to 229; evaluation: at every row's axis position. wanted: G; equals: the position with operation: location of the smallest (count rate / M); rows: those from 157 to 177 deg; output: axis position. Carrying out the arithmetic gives 166.0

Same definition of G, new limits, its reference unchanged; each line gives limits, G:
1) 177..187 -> 184.0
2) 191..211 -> 208.0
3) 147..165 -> 152.0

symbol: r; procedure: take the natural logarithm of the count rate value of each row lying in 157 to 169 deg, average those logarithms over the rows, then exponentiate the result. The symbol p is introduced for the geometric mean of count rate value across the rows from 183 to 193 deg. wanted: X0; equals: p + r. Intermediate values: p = 9.2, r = 9.16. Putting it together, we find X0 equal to 18.4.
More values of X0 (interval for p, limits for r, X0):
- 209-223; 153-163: 18.9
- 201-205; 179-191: 18.5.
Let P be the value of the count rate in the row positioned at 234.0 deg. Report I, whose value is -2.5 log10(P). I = -2.553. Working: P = 10.5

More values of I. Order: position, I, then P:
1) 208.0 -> -2.353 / 8.73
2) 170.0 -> -2.381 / 8.96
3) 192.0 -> -2.380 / 8.95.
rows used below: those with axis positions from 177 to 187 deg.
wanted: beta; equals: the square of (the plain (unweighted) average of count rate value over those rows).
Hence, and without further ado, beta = 85.0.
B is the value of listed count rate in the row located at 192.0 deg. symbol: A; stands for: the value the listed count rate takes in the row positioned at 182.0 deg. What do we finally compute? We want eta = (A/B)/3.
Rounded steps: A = 9.23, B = 8.95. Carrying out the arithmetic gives 0.34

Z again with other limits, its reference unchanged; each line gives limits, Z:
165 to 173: 0.001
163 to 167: -0.040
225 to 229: 0.059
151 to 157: 0.005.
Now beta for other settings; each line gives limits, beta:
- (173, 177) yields 84.5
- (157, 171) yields 83.6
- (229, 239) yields 97.3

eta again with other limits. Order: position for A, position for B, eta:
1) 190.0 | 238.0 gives 0.31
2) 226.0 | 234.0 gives 0.31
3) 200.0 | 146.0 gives 0.33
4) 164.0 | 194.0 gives 0.33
